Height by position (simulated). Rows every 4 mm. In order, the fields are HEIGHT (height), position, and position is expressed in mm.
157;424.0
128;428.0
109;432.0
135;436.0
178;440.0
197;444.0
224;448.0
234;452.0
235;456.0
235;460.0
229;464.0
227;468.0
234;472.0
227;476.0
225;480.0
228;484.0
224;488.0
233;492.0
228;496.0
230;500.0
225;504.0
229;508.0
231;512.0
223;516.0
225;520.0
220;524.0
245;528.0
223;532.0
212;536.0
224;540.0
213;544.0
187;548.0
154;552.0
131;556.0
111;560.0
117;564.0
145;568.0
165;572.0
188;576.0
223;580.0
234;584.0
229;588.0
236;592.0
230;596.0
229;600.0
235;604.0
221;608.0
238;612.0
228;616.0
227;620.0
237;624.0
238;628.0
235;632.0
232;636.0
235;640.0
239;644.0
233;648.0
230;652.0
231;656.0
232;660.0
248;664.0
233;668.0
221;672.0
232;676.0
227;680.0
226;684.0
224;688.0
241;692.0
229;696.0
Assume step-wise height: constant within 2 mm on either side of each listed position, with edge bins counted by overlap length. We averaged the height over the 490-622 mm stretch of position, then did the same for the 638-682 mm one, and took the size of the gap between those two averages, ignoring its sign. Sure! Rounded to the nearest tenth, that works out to 24.1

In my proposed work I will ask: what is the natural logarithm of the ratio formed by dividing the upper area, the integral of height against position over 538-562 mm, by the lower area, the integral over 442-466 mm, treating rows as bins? -0.28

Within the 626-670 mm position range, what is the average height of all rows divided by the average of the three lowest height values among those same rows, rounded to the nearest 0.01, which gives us 1.02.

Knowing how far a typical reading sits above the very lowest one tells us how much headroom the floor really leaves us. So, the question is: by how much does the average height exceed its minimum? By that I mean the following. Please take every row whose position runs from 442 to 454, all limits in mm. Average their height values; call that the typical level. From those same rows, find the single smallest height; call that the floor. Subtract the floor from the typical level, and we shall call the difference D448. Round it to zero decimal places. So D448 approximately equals 21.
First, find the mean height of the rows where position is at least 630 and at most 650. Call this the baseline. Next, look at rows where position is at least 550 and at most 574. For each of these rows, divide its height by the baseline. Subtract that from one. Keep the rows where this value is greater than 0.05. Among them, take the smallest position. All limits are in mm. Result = 552.0 mm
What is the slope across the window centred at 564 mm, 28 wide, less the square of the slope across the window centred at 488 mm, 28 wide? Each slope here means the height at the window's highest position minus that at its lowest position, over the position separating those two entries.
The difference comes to 1.4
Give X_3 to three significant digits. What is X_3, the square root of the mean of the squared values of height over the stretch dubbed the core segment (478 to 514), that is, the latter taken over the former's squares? 228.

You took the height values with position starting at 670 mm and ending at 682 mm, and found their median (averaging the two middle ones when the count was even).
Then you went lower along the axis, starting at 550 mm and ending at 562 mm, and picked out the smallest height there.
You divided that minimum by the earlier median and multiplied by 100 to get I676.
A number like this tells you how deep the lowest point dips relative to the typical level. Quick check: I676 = 49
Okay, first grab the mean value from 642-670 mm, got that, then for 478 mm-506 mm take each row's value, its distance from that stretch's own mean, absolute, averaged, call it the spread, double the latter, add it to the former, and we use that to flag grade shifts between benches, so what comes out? 240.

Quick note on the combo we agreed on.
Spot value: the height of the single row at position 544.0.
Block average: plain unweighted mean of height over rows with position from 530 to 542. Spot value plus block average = 433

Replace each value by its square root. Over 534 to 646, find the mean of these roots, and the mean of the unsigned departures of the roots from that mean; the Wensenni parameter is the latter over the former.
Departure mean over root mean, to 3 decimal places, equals 0.085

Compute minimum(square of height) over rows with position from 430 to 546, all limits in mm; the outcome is 11881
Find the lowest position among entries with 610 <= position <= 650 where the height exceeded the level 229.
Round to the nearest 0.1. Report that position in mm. 612.0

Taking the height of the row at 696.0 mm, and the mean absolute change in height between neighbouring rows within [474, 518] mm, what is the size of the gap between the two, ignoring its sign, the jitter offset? 225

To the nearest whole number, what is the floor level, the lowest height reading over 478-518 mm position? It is 223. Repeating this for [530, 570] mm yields 111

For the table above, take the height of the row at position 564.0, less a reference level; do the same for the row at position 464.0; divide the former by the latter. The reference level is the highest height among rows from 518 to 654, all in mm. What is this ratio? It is 8.0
